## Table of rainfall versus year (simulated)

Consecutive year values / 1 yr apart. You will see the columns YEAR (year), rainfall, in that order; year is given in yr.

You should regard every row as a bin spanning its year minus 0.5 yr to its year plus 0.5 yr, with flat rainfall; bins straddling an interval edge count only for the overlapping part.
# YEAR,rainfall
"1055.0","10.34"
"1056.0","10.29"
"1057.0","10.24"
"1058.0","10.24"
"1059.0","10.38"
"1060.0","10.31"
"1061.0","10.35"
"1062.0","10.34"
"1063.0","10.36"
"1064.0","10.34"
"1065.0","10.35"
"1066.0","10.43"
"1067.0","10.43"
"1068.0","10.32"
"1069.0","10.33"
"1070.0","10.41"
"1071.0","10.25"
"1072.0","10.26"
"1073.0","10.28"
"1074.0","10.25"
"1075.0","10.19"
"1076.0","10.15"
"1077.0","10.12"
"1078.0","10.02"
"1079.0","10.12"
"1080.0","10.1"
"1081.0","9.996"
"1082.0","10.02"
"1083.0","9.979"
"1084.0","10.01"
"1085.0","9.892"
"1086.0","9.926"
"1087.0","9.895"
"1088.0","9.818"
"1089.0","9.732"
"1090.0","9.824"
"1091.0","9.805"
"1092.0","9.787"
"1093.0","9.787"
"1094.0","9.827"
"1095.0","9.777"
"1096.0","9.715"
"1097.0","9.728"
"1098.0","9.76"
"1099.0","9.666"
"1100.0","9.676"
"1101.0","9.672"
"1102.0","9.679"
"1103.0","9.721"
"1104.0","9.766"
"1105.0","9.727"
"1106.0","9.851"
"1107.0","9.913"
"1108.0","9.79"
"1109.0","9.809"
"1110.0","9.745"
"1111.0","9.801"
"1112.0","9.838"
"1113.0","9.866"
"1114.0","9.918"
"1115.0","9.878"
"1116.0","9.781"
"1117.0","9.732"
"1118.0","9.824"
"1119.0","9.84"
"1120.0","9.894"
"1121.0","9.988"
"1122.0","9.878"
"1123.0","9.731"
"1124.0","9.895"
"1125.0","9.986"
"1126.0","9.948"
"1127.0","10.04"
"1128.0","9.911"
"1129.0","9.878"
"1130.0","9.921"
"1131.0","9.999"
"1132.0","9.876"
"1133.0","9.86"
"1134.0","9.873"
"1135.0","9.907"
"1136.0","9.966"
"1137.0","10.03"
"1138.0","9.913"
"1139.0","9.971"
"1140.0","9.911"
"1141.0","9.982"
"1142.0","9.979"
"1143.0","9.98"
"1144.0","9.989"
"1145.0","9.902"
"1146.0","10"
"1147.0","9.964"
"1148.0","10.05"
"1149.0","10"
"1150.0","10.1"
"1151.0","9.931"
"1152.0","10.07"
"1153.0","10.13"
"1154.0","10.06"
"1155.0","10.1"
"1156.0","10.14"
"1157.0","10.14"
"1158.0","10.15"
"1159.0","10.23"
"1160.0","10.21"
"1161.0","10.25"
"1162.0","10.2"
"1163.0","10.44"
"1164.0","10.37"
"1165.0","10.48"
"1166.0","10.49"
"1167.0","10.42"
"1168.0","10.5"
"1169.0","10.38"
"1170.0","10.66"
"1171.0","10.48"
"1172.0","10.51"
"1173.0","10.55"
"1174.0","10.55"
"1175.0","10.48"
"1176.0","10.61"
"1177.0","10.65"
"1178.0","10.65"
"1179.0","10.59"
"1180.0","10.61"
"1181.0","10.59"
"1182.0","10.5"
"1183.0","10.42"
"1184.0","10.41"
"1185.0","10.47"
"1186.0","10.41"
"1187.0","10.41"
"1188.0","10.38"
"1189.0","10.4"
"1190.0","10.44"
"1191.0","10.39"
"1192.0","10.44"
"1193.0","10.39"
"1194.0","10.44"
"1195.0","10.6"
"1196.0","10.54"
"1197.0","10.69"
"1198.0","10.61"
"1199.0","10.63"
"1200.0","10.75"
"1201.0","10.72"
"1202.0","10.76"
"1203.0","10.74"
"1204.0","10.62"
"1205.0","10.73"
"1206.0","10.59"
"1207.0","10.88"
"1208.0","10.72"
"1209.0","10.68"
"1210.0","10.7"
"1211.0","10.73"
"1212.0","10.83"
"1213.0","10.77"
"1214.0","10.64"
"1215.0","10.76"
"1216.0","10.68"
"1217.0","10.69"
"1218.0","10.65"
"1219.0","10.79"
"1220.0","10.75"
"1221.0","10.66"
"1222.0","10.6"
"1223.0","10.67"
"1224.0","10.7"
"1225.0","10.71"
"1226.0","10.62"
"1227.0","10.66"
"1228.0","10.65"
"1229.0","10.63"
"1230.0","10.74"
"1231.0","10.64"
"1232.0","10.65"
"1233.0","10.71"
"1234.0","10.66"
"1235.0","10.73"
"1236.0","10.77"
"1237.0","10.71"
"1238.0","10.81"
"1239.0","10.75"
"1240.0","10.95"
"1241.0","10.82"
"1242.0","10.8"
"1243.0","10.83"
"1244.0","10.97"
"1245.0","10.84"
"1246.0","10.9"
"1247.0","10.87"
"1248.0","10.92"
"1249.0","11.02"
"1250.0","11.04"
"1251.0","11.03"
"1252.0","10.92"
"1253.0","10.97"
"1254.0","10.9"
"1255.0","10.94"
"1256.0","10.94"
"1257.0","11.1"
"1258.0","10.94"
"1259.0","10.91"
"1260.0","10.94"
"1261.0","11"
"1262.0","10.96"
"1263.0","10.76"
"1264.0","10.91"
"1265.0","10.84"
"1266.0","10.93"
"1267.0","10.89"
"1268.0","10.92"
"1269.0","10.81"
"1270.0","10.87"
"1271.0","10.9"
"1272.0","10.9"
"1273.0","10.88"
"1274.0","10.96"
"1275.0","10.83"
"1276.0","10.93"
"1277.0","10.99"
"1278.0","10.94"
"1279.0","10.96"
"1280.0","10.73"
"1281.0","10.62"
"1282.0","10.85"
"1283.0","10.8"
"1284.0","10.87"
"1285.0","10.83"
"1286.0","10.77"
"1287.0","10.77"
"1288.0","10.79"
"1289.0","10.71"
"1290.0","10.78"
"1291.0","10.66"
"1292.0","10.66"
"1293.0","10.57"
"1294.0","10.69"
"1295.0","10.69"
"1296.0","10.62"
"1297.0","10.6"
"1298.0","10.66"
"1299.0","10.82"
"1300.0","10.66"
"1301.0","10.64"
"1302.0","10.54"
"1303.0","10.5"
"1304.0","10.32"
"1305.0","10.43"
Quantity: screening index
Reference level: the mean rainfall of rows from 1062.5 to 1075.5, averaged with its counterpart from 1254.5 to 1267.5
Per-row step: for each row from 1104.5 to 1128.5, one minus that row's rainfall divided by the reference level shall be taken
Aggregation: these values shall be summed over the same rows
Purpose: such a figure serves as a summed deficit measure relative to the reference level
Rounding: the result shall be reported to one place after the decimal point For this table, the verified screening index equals 1.7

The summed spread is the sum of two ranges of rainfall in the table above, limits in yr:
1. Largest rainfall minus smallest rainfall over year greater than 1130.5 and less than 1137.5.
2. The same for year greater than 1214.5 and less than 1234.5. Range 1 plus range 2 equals 0.36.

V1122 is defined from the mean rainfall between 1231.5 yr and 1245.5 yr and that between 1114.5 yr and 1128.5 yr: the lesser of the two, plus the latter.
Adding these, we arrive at 19.8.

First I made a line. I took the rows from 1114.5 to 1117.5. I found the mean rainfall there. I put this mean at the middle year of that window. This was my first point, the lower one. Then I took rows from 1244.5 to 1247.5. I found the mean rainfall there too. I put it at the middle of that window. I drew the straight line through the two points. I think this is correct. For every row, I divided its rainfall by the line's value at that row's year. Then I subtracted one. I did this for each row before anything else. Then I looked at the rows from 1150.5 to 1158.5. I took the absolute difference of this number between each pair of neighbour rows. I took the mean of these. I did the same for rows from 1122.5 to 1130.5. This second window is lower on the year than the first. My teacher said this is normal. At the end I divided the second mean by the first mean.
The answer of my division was 1.8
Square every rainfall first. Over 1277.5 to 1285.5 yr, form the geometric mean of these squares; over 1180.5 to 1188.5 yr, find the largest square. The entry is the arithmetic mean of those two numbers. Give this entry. 115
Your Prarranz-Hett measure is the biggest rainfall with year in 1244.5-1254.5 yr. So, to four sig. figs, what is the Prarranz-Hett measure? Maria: 11.04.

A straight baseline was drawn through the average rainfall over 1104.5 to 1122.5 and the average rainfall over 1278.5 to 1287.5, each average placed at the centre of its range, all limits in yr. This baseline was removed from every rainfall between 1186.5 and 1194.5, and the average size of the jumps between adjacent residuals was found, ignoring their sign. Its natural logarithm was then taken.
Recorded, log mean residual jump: -3.20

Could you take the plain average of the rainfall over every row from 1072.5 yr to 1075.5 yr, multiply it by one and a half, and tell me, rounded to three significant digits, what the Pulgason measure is 15.4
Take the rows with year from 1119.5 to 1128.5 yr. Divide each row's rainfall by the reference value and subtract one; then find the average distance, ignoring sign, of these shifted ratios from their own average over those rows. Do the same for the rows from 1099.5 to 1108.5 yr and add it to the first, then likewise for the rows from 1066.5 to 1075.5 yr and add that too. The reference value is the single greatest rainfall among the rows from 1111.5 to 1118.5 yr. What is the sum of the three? 0.019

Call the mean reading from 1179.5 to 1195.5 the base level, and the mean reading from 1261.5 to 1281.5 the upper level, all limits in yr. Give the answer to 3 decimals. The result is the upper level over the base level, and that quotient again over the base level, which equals 0.099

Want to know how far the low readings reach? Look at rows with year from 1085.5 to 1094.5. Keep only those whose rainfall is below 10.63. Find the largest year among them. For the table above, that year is 1094.0 yr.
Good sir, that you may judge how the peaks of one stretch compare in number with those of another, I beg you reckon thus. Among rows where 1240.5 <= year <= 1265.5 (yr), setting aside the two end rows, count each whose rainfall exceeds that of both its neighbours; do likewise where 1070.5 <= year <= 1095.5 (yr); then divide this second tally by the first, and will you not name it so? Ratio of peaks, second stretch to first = 1.00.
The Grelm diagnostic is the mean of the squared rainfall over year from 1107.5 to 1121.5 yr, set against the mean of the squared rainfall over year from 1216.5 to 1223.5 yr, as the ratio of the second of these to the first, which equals 1.18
